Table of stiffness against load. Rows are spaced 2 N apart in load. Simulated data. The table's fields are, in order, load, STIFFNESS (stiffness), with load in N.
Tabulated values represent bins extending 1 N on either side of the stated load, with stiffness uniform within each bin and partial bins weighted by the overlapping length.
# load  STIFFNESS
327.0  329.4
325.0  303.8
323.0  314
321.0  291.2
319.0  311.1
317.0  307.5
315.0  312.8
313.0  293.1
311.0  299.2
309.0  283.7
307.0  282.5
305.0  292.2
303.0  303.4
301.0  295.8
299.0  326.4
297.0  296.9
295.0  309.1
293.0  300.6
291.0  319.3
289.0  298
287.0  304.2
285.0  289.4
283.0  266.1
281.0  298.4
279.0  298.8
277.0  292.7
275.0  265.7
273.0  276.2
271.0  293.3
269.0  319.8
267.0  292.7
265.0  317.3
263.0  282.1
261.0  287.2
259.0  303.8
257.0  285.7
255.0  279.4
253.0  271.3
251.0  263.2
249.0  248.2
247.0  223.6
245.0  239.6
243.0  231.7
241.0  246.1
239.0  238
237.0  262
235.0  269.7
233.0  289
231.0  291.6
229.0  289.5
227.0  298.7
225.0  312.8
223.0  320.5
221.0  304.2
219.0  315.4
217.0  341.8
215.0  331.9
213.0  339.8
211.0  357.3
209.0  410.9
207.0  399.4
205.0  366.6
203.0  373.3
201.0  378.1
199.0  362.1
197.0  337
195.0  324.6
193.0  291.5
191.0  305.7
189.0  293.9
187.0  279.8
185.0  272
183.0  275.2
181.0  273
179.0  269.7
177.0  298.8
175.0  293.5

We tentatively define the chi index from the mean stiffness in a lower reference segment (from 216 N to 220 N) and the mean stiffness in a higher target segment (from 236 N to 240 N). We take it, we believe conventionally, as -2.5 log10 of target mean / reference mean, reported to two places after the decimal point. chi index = 0.30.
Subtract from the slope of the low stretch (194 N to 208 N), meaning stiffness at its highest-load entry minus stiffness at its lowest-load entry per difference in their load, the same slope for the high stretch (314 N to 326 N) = 7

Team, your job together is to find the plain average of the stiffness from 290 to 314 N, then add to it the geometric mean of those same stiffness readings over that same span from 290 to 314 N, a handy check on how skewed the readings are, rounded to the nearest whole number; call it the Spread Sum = 600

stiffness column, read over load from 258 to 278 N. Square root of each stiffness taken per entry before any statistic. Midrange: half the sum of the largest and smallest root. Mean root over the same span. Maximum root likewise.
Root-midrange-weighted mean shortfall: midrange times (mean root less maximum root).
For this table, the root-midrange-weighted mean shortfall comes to -13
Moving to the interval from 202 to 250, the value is -51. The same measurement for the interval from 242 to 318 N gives -18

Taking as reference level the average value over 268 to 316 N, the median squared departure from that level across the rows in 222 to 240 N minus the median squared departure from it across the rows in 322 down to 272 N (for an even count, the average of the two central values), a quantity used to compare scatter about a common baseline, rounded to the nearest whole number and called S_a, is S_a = 212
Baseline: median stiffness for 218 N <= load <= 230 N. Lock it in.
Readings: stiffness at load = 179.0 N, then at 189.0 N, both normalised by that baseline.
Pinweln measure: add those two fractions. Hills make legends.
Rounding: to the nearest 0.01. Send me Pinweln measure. 1.83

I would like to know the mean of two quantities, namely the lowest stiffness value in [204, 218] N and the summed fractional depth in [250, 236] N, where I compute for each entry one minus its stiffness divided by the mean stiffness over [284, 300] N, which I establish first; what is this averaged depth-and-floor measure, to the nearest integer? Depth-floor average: 167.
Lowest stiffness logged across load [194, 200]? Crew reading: 324.6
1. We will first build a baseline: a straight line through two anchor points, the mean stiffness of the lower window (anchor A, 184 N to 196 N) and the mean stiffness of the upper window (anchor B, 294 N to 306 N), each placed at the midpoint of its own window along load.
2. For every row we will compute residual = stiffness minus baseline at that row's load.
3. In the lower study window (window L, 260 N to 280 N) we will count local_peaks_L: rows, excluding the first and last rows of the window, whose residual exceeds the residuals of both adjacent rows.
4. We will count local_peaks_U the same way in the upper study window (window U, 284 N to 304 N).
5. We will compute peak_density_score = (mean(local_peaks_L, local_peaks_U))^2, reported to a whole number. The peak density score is 9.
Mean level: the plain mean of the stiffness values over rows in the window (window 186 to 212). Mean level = 345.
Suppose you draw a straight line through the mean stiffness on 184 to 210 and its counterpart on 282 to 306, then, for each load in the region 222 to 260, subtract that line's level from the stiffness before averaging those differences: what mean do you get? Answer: -49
